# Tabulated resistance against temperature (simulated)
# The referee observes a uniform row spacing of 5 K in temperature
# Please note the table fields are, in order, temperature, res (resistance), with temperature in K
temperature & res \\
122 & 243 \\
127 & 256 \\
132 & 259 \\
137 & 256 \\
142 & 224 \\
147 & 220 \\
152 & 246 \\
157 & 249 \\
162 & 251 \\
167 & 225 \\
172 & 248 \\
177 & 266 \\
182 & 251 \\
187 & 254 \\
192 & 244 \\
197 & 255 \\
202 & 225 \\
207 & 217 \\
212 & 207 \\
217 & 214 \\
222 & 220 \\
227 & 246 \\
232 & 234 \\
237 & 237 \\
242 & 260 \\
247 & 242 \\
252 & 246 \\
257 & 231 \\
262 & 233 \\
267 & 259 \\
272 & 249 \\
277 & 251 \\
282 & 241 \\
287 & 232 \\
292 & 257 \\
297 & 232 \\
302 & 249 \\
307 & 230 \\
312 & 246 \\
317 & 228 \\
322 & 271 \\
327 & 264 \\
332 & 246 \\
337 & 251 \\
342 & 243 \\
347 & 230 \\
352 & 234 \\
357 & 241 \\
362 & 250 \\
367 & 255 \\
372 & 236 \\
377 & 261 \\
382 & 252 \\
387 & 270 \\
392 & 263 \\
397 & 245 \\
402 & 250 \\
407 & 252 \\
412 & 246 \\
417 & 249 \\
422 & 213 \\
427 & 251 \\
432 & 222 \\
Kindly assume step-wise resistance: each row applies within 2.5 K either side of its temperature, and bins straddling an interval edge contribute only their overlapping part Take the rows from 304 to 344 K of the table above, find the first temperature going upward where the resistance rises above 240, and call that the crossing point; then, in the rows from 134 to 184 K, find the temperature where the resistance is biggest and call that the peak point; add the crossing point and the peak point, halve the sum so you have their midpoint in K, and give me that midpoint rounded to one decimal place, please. 244.5 K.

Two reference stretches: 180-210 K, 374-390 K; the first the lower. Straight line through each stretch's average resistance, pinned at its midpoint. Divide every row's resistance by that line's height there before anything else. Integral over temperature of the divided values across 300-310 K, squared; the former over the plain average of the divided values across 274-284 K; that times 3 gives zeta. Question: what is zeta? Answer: 274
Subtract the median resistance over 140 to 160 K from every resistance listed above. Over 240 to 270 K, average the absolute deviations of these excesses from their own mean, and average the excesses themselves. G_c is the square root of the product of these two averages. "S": 10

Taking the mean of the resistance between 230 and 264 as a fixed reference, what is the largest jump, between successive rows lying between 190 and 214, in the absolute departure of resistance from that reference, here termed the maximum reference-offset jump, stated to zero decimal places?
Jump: 11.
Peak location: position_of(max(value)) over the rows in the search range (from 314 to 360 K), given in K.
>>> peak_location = 322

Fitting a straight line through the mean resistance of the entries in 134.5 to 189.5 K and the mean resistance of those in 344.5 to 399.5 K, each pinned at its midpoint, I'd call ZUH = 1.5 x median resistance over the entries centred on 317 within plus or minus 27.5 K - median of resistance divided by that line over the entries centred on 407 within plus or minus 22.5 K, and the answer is 368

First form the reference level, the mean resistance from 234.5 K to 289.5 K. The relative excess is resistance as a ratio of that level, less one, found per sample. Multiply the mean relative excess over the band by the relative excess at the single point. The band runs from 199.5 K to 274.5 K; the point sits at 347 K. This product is 0.0021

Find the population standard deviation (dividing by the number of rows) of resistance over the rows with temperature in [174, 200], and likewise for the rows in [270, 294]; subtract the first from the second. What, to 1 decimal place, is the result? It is 1.5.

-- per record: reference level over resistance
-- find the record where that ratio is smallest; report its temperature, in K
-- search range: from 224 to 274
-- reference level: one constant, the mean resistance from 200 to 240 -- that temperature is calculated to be 242 K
